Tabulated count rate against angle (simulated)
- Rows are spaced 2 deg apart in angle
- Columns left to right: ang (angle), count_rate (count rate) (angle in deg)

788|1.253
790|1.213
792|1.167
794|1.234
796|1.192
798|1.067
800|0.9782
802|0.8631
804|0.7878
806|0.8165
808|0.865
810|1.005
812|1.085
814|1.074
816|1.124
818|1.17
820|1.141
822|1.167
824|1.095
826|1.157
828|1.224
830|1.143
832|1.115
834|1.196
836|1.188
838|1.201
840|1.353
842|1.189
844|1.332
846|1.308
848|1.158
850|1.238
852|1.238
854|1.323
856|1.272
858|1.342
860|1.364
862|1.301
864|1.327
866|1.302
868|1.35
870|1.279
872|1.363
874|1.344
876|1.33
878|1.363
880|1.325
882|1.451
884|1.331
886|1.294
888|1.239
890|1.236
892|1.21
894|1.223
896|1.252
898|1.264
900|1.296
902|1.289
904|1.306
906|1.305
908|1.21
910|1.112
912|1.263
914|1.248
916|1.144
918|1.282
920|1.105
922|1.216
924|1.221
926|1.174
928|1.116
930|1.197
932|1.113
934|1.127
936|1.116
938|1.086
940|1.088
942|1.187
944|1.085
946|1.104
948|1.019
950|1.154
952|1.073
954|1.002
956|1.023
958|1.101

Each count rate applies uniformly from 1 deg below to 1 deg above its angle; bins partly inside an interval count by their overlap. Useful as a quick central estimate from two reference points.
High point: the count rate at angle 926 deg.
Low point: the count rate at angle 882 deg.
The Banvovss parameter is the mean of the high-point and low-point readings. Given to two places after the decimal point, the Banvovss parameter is 1.31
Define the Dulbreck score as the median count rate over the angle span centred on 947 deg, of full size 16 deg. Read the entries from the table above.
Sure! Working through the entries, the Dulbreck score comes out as 1.09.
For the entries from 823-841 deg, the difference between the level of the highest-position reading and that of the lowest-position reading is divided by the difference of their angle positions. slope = 0.016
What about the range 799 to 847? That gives 0.007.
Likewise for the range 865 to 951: -0.002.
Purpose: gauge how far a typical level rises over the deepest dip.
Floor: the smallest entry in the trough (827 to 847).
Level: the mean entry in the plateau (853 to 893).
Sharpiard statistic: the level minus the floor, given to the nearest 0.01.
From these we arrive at 0.20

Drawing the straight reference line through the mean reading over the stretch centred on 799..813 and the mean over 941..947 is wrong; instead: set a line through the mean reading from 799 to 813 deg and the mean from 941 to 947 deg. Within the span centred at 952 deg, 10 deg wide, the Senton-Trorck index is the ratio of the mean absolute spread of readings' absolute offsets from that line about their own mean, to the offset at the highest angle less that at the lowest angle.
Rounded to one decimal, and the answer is 4.8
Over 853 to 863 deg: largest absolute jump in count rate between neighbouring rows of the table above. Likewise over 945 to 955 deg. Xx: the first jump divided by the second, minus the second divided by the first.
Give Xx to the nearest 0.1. -1.4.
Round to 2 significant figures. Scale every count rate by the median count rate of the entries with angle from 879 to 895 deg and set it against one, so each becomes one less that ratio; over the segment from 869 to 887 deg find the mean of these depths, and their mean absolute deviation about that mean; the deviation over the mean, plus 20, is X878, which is 20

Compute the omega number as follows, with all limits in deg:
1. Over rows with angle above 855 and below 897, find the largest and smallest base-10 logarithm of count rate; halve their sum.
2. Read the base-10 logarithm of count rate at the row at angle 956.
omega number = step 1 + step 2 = 0.13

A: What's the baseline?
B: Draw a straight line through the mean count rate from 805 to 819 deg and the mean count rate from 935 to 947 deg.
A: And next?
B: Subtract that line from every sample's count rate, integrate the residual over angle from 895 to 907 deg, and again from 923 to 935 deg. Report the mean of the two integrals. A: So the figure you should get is 1.5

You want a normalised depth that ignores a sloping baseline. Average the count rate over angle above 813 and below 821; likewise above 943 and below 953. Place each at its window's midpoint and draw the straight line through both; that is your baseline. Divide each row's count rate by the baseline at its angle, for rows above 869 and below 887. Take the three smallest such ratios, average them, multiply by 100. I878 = 117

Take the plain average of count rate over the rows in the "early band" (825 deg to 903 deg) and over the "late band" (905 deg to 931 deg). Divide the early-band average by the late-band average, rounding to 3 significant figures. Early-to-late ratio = 1.06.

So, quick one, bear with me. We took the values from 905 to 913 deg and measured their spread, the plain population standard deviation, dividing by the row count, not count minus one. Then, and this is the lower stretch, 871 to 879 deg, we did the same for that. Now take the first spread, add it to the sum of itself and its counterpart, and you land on 0.16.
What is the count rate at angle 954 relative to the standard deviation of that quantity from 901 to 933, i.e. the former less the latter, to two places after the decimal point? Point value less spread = 0.93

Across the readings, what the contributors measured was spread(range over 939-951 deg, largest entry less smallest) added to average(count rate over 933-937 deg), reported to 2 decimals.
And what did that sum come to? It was 1.29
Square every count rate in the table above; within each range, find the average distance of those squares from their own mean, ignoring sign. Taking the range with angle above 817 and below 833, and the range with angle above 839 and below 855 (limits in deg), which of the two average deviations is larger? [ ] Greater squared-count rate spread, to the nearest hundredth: 0.16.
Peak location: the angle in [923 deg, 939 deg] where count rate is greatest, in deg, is 924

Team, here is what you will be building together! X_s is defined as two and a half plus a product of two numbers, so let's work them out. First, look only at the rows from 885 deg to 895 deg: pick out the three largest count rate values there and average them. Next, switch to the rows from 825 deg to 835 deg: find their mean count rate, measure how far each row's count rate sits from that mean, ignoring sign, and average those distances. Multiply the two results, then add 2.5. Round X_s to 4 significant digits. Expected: 2.543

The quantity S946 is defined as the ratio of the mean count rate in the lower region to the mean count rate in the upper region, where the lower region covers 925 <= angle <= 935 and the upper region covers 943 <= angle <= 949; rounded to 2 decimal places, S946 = 1.07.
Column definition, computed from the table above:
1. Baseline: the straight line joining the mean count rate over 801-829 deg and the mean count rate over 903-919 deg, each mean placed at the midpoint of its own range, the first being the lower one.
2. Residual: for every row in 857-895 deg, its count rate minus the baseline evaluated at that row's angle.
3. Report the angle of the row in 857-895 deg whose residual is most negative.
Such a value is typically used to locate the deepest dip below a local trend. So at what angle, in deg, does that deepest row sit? 892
